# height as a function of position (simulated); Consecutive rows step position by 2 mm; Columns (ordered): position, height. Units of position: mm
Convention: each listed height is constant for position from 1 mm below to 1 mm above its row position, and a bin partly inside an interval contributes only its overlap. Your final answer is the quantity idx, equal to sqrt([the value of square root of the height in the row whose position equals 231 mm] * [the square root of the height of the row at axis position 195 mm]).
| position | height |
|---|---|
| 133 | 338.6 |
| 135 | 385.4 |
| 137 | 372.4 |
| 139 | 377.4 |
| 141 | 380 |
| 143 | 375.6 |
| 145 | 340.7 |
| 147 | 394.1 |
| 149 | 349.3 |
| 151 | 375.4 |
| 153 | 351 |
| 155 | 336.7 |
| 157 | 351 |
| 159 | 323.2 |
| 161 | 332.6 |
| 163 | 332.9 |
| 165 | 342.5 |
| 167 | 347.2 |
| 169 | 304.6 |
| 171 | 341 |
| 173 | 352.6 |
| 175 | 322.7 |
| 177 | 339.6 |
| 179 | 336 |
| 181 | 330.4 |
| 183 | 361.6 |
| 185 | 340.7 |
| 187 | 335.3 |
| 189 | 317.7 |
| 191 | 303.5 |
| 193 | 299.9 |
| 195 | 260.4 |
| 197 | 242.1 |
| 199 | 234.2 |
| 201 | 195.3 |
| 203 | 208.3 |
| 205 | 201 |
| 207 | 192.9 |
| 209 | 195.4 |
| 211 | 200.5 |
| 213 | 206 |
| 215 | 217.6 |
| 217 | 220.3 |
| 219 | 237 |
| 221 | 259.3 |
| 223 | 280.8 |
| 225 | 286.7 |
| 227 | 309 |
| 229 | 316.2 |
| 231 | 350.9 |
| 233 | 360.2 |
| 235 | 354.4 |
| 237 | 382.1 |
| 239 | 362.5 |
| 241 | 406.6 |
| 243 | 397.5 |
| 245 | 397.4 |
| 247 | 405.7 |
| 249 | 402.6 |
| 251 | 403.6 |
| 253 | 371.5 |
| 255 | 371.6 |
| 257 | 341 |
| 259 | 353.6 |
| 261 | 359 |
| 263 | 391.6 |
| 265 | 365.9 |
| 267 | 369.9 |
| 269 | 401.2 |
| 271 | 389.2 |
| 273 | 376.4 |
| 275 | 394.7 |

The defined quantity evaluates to 17.4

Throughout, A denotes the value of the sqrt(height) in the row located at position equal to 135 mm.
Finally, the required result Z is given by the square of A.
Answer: 385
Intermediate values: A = 19.6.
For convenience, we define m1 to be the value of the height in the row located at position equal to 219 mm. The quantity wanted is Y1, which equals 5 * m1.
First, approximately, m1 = 237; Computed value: 1185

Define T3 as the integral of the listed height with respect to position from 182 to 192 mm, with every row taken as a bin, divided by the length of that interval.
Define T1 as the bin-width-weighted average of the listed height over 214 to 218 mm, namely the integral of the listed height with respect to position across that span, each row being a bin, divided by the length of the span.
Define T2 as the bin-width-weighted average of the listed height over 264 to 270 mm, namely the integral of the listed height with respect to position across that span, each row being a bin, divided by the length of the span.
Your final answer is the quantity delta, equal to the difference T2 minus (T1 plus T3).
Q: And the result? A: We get -172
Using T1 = 219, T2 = 379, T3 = 332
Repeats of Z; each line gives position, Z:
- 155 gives 337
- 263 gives 392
